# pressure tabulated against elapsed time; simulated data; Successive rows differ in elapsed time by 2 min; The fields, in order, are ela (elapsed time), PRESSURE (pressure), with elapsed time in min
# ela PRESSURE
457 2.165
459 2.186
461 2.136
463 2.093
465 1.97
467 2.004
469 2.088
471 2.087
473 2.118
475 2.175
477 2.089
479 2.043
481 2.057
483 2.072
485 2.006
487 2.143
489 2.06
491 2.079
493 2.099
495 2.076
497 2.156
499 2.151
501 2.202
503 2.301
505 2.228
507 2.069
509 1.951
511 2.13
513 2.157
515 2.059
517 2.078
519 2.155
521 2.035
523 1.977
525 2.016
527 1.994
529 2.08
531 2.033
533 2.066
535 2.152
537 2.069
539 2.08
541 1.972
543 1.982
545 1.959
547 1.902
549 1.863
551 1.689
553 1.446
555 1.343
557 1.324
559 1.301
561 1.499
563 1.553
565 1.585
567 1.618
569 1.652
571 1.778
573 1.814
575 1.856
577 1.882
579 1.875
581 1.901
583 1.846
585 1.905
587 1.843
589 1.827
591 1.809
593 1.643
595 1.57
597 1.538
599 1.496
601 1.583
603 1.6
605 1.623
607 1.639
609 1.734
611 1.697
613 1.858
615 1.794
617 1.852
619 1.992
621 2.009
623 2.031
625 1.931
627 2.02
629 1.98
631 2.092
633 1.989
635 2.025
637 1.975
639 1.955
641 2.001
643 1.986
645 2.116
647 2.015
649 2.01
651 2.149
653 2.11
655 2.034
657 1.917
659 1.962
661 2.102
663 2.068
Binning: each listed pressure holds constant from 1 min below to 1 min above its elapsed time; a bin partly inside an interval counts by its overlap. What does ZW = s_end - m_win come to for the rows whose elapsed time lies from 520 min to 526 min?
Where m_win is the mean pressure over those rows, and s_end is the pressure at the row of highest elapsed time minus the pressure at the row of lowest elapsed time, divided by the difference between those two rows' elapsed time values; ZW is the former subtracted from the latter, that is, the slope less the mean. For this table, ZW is -2.01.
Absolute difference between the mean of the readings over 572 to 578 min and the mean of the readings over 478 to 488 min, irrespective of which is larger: 0.21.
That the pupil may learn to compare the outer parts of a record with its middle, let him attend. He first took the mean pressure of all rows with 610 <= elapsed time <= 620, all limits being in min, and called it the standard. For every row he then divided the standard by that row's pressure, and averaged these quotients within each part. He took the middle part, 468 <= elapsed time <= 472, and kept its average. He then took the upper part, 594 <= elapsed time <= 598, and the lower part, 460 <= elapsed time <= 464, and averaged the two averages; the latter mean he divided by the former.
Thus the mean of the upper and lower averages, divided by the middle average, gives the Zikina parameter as 1.17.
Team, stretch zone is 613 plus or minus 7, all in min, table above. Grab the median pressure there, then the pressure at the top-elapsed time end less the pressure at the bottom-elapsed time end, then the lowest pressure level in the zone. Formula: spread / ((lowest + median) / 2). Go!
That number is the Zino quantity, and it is 0.21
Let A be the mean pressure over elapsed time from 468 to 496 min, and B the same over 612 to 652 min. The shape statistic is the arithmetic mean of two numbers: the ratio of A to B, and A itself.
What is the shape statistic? 1.57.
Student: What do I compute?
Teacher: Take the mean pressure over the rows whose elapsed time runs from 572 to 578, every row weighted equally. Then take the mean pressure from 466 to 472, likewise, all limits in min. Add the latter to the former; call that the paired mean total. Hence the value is 3.91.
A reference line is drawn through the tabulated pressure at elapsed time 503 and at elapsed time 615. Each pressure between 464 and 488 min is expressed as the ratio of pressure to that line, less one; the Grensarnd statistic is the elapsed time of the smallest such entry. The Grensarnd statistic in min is 465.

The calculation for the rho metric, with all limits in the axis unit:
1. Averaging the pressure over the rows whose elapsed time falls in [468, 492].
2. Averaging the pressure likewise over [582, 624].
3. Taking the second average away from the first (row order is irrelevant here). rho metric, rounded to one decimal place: 0.3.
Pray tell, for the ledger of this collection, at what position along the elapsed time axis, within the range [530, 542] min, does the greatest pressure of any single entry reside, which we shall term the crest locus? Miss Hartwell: 535 min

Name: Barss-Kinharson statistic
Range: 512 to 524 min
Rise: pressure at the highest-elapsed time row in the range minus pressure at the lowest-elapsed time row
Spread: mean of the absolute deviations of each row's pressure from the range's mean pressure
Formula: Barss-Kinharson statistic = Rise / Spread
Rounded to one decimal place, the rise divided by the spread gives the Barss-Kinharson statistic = -3.4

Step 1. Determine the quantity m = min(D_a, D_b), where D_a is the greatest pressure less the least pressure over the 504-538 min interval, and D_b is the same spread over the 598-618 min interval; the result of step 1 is 0.28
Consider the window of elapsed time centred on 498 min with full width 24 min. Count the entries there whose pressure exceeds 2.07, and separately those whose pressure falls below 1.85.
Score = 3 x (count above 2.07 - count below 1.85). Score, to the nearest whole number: 27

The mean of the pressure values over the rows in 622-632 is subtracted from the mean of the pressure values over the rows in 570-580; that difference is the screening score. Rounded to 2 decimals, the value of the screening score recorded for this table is -0.17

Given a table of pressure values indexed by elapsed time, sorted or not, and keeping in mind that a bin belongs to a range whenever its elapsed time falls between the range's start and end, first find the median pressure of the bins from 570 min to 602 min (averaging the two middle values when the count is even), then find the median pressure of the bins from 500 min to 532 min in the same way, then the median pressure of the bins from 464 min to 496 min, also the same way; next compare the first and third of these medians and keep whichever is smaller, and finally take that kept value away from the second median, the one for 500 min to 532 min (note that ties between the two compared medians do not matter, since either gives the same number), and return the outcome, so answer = 0.25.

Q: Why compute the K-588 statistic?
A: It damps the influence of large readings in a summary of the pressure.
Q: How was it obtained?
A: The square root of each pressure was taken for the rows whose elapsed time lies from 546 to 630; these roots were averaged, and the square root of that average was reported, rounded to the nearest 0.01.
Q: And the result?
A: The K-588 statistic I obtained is 1.15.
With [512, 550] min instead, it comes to 1.19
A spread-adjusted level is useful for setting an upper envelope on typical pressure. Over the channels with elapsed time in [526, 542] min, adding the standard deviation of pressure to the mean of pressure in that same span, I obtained 2.11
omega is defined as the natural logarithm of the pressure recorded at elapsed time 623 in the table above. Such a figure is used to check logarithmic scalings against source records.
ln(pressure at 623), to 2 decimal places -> 0.71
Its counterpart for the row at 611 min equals 0.53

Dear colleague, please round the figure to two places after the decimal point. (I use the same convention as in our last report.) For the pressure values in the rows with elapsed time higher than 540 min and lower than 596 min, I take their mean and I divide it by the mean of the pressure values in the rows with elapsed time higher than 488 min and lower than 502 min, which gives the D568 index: 0.81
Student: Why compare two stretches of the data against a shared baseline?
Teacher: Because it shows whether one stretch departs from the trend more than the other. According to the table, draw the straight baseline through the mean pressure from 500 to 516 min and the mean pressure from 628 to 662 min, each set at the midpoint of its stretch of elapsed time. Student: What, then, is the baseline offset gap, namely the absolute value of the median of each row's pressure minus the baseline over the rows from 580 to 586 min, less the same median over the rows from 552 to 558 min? 0.58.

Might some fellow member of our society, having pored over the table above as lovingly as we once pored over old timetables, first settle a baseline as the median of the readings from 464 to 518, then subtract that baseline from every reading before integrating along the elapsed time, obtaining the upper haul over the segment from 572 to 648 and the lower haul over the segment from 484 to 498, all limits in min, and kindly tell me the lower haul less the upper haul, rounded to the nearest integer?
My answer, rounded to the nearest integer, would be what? 18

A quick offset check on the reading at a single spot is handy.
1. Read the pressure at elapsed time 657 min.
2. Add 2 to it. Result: 3.92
